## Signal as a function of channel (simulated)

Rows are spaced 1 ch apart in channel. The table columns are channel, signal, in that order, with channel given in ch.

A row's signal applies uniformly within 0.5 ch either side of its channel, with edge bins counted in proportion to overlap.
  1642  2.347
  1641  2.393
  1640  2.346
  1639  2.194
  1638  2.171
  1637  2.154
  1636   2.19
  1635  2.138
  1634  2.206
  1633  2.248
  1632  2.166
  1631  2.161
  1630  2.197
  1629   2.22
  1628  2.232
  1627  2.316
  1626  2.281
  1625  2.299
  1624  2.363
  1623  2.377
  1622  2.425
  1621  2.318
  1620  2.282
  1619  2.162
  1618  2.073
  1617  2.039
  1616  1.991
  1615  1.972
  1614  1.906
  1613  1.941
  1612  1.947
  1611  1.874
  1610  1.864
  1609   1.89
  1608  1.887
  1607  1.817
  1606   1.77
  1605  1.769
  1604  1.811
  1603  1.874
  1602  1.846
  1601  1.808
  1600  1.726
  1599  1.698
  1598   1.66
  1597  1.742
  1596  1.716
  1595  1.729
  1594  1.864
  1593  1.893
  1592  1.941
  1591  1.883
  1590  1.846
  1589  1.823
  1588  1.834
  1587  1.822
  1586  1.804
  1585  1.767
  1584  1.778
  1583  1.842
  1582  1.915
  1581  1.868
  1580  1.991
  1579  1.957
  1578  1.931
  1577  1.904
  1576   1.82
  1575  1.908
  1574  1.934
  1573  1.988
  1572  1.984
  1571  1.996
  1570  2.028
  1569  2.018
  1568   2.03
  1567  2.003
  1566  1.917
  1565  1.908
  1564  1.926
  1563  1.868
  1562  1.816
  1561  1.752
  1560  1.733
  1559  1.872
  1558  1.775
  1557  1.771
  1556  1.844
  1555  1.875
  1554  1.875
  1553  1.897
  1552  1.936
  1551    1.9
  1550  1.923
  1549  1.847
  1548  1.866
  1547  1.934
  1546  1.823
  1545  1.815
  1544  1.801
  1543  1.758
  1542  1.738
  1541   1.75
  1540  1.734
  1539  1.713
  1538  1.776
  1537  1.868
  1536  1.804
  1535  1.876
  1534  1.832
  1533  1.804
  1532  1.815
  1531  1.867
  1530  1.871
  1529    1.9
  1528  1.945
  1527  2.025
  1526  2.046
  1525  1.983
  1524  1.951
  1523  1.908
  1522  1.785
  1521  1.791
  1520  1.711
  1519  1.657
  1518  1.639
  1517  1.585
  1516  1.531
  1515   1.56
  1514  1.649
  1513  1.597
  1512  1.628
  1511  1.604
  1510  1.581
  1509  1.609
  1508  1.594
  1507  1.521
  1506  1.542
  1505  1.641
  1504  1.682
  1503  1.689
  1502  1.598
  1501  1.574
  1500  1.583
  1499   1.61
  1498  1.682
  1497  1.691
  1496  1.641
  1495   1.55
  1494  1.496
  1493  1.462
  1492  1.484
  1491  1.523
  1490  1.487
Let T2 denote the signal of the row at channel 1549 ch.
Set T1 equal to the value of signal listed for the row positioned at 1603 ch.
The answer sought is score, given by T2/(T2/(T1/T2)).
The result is 1.01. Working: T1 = 1.874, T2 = 1.847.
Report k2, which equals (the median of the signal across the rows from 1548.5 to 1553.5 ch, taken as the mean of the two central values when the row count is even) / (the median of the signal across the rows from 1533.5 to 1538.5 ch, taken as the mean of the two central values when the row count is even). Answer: 1.04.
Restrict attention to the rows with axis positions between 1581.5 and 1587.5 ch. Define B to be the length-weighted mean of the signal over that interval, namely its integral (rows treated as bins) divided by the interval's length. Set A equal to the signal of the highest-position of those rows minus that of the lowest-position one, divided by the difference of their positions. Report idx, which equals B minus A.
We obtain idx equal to 1.84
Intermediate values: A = -0.02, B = 1.82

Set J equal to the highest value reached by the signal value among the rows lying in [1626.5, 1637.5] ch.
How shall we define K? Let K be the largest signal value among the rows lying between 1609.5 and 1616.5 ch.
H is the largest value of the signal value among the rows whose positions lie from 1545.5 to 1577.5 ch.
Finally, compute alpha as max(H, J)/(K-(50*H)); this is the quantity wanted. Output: -0.0233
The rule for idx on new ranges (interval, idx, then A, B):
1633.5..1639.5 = 2.18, 0.00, 2.18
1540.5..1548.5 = 1.79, 0.02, 1.81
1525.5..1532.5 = 1.96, -0.04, 1.92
